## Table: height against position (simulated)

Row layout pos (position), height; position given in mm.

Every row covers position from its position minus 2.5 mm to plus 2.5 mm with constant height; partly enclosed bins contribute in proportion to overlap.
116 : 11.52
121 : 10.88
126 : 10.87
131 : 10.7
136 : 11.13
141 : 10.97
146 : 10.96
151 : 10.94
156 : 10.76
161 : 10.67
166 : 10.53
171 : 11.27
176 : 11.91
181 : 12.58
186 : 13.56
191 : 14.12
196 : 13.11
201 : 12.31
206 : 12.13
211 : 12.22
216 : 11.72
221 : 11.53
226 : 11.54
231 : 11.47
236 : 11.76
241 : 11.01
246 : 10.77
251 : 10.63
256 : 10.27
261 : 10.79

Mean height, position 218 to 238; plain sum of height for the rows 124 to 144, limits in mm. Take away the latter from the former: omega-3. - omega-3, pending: -32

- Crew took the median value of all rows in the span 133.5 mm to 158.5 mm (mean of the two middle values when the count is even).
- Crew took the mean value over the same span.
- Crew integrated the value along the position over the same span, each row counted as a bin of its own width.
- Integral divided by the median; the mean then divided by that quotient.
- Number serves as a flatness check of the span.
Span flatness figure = 0.44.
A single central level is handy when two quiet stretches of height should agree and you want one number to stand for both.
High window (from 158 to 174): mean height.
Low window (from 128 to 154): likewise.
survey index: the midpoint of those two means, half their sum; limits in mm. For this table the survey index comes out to 10.9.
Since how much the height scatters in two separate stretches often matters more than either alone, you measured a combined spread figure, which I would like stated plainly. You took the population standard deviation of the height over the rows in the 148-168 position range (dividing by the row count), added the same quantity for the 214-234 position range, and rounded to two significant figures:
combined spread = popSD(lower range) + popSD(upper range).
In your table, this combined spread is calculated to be 0.24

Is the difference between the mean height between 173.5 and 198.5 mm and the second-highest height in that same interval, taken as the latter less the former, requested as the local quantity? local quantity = 0.5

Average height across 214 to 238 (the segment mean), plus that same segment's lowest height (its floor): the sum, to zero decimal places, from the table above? 23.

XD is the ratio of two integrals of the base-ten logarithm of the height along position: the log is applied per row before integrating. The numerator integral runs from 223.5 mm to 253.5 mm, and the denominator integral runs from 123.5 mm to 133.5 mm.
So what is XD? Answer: 3.05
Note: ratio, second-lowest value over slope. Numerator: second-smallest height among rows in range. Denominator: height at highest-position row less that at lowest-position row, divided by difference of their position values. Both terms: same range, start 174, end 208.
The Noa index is 1654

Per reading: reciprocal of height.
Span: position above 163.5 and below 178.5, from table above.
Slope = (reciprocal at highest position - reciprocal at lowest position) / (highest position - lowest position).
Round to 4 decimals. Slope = -0.0011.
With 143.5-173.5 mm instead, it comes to -0.0001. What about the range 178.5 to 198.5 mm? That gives -0.0002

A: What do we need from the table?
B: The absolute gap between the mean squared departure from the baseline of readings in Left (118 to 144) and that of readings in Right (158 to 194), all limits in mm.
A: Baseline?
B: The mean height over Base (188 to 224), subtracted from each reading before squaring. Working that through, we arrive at 0.6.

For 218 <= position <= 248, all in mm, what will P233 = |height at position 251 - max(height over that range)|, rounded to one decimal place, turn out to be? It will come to 1.1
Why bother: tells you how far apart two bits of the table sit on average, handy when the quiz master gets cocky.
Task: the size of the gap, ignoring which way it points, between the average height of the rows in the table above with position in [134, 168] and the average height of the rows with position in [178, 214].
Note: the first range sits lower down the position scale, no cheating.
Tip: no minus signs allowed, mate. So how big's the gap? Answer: 2.0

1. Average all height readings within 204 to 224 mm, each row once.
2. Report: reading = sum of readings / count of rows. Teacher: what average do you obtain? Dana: 11.9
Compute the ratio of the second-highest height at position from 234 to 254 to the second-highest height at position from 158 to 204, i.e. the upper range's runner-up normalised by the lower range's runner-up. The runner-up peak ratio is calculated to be 0.81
